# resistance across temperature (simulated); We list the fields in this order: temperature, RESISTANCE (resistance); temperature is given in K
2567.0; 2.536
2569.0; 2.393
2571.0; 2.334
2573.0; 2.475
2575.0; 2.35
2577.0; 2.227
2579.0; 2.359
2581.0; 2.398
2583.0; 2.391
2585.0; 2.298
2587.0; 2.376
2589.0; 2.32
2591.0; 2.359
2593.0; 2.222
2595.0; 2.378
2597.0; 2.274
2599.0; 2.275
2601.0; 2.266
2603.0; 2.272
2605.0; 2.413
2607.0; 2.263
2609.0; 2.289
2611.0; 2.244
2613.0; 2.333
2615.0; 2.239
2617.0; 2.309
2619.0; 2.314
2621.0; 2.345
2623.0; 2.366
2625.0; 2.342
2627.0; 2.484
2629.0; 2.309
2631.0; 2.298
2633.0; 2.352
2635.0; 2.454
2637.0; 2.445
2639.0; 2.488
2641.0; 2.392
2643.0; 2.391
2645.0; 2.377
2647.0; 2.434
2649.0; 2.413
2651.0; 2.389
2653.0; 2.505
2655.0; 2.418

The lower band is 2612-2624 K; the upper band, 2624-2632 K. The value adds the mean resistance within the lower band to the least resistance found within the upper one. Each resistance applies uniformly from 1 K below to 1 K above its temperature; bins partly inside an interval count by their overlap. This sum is 4.62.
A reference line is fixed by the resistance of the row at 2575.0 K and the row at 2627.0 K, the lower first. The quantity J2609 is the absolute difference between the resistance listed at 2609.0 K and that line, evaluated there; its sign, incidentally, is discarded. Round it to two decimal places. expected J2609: 0.15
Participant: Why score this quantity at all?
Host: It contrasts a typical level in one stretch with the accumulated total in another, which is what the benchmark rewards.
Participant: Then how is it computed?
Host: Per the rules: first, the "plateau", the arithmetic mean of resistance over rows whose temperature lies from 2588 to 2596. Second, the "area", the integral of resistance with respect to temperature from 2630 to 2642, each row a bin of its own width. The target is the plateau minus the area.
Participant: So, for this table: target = -27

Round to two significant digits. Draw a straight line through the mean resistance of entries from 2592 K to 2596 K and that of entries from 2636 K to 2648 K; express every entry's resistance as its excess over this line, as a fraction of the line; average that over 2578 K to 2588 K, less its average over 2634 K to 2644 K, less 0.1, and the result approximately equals -0.068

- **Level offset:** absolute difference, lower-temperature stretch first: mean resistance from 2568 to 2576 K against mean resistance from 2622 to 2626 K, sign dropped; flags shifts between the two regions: 0.034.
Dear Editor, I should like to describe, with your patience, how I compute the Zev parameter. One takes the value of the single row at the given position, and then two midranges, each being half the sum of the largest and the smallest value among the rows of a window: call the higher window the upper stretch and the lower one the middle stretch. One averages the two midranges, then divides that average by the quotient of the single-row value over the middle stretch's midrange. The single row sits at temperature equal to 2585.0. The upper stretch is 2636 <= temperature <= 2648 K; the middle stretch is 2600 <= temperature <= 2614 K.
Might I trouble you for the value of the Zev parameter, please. 2.41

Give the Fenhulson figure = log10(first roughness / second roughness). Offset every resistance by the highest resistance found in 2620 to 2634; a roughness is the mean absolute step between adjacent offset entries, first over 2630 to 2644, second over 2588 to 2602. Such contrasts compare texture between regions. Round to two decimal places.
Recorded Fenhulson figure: -0.17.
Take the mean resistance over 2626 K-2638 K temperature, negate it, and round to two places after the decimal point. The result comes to -2.39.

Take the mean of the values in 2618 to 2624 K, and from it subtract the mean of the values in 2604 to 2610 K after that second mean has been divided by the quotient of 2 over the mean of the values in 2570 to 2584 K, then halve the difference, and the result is -0.200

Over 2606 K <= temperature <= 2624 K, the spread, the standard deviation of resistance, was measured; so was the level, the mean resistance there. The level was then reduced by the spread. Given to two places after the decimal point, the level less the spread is 2.26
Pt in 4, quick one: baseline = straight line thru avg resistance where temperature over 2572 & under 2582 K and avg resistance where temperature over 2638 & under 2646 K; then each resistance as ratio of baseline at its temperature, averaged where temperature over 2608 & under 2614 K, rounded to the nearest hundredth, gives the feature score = 0.96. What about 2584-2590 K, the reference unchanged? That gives 0.98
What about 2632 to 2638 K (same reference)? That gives 1.00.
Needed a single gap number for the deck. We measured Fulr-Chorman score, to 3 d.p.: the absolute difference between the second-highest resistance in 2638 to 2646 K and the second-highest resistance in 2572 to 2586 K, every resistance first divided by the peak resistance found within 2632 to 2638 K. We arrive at 0.002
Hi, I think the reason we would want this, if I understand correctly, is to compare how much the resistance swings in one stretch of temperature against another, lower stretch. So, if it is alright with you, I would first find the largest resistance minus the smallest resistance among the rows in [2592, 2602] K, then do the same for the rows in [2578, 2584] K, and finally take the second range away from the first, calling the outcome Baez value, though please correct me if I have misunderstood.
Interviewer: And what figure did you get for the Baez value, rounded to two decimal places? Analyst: 0.12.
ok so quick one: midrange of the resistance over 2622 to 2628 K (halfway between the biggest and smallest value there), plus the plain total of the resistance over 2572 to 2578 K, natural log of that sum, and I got 2.25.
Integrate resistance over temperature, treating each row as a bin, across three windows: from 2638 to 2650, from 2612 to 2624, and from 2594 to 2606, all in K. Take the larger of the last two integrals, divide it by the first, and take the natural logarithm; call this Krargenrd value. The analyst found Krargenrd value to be -0.041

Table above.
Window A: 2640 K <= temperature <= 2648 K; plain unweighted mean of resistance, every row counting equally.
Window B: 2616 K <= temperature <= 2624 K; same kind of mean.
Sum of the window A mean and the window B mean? 4.73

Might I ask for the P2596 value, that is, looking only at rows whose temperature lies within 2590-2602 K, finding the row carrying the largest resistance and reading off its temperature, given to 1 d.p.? 2595.0 K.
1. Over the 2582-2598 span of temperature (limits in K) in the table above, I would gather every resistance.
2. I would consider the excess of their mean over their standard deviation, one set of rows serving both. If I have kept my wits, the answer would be 2.27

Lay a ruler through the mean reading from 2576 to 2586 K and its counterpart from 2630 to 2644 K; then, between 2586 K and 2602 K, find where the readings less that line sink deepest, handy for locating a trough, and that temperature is 2593.0 K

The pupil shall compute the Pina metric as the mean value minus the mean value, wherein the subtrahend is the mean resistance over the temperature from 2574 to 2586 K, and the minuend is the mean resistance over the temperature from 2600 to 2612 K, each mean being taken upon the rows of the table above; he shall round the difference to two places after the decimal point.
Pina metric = -0.05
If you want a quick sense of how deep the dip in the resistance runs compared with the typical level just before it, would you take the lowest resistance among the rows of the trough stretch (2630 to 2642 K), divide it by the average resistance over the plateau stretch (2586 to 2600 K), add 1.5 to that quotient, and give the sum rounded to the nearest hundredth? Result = 2.49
